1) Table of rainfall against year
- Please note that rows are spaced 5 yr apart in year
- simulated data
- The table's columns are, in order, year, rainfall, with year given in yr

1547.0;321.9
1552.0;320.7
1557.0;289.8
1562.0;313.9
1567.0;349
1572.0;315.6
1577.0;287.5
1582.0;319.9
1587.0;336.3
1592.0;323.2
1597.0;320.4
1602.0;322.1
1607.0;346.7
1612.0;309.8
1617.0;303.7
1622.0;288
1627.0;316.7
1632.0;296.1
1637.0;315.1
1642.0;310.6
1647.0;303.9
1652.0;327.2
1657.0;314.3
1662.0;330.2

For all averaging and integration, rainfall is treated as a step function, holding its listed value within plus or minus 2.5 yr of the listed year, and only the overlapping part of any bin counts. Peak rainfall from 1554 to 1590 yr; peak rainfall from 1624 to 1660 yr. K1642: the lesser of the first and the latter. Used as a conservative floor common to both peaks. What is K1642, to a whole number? 327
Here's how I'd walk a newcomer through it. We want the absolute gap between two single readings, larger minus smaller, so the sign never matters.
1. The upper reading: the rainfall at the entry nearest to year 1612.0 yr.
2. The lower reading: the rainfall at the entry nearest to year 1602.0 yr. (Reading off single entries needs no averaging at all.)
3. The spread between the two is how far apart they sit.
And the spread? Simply 12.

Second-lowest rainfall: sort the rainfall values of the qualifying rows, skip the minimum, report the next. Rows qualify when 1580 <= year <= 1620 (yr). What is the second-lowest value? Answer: 309.8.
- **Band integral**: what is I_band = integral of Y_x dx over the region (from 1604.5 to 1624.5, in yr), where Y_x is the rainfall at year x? 6241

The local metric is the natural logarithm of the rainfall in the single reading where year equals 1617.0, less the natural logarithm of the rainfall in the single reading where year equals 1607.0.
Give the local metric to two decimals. -0.13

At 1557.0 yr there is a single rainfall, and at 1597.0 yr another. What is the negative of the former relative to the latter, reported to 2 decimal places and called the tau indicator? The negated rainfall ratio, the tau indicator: -0.90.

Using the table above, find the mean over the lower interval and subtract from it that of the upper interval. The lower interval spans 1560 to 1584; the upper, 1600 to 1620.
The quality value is -3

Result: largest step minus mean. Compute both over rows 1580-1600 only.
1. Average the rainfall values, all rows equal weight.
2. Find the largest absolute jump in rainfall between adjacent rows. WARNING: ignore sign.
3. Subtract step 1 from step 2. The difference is -309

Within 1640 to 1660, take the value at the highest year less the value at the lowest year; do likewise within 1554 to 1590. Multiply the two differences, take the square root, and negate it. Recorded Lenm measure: -13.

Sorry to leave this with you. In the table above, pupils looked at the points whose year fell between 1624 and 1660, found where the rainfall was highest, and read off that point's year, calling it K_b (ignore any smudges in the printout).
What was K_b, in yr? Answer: 1652.0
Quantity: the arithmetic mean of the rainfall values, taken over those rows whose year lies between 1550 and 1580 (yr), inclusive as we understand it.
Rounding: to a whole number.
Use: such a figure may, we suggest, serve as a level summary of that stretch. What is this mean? 313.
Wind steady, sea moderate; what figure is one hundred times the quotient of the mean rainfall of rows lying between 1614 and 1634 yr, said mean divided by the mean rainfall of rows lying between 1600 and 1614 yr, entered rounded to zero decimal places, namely 92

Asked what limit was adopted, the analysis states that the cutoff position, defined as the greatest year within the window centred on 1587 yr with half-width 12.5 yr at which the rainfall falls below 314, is 1577.0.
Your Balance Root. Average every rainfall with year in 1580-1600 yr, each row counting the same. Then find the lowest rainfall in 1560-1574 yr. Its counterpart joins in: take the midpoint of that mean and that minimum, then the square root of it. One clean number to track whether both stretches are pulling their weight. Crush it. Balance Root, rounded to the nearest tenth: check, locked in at 17.9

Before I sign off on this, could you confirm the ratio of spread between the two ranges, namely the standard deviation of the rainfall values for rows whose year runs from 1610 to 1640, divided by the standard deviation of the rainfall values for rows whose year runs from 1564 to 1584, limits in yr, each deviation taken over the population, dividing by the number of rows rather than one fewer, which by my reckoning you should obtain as 0.471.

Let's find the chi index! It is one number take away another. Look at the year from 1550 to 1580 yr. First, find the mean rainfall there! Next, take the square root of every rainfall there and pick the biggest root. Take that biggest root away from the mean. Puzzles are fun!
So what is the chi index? 294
